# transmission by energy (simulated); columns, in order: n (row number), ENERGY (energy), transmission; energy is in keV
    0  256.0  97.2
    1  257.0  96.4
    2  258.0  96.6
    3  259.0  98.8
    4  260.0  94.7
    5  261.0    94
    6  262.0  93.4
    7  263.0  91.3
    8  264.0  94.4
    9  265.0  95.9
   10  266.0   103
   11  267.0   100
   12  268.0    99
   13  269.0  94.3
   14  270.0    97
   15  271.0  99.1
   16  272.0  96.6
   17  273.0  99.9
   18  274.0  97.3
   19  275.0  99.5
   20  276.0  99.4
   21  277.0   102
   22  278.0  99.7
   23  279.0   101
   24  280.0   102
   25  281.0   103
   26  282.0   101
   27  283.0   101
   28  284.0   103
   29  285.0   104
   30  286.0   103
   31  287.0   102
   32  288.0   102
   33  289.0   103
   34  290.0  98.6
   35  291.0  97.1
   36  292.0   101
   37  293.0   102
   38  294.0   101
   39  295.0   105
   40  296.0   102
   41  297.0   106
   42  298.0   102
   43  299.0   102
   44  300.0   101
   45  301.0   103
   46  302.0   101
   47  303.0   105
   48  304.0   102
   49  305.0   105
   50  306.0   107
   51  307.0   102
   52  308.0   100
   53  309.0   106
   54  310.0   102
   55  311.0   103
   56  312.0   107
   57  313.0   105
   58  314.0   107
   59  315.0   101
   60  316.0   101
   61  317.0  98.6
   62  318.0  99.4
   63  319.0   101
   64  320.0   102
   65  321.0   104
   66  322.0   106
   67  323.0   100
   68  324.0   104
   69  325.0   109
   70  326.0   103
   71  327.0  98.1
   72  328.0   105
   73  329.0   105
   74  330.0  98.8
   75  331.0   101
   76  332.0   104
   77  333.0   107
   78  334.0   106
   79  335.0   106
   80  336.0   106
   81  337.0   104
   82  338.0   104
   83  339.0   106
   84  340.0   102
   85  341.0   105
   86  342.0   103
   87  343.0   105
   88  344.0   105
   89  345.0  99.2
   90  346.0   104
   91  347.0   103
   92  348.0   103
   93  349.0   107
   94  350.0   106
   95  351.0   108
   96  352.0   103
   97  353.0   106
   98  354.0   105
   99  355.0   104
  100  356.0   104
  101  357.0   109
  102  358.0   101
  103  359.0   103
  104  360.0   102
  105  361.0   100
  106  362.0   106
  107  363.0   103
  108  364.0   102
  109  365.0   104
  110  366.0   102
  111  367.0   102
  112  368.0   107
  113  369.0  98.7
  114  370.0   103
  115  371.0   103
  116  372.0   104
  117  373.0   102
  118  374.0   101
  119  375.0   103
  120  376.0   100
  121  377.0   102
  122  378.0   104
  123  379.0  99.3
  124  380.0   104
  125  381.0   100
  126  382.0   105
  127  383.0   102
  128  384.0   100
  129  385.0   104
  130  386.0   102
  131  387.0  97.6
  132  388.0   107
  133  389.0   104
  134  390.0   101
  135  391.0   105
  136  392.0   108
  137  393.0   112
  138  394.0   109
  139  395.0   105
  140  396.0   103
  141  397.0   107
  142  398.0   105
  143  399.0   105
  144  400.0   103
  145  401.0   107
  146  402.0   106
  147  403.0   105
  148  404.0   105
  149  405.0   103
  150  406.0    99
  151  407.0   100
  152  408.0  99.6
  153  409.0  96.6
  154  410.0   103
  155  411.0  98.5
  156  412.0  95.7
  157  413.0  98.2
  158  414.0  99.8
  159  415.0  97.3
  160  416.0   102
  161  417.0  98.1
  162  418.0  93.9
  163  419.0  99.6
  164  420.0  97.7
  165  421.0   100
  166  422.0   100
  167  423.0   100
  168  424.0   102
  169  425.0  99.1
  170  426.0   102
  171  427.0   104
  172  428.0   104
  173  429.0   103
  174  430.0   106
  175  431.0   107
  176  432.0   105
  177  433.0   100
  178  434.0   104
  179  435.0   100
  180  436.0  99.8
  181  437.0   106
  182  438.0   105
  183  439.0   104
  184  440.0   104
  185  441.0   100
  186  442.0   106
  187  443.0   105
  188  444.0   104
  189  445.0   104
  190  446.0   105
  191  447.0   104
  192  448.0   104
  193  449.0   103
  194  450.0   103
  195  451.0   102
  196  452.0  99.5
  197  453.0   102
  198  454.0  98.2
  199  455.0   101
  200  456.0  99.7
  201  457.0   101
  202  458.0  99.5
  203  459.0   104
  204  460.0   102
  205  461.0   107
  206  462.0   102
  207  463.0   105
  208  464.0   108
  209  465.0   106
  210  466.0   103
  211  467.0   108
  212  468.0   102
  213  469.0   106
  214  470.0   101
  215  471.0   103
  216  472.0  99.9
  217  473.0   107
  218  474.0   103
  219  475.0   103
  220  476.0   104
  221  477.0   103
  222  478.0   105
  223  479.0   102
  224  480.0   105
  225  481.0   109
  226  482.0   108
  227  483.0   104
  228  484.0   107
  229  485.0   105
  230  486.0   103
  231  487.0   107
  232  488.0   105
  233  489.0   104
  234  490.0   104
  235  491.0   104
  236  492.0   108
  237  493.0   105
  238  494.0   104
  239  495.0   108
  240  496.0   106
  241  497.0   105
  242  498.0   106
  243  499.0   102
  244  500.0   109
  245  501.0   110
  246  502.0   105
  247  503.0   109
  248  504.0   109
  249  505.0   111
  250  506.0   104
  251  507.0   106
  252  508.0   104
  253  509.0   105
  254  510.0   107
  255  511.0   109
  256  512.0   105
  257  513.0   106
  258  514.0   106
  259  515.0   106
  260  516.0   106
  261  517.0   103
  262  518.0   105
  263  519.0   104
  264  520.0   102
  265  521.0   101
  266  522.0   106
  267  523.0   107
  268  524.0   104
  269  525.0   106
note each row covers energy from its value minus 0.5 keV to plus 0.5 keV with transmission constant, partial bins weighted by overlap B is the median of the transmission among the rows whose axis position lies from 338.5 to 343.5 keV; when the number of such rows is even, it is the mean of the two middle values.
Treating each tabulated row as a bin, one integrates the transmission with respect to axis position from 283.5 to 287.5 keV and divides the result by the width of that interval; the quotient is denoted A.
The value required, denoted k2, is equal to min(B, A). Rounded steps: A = 103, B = 105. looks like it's 103.0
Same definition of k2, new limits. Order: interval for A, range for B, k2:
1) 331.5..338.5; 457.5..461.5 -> 103.0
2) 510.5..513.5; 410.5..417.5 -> 98.2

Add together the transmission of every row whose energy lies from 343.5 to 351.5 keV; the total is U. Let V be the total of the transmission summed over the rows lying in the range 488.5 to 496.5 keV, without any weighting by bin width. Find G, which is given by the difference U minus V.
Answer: -8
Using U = 835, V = 843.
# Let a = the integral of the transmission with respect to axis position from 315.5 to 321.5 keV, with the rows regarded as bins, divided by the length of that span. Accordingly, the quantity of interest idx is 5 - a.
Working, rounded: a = 101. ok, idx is -96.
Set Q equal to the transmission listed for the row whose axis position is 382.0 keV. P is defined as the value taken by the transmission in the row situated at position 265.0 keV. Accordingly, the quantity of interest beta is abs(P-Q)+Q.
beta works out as 114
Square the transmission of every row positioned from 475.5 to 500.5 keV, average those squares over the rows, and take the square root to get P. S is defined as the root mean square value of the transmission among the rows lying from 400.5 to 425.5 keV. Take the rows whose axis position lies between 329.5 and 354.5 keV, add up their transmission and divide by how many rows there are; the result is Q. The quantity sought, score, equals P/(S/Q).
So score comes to 109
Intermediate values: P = 105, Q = 104.3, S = 100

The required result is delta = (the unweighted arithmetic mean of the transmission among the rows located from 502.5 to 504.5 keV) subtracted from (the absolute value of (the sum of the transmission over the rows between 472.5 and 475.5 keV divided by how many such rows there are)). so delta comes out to -4.7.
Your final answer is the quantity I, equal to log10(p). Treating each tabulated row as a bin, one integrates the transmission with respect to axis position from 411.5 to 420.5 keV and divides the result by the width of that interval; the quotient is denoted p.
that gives 1.991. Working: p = 98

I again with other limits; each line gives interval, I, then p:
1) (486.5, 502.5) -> 2.024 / 106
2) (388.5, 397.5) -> 2.025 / 106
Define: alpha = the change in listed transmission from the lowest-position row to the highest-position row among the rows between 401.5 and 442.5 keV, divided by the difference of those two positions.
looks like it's 0.00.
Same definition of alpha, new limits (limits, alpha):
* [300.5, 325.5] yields 0.25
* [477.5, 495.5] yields 0.18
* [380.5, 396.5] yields 0.20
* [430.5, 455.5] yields -0.25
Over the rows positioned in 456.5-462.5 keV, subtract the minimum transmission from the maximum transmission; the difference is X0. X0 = 7.5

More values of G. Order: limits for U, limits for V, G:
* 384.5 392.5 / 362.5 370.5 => 7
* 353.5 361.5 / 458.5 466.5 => -9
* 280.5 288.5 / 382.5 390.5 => 1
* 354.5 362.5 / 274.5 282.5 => 21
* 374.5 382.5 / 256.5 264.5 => 58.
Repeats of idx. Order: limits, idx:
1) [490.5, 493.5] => -101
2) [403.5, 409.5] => -96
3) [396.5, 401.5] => -100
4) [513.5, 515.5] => -101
